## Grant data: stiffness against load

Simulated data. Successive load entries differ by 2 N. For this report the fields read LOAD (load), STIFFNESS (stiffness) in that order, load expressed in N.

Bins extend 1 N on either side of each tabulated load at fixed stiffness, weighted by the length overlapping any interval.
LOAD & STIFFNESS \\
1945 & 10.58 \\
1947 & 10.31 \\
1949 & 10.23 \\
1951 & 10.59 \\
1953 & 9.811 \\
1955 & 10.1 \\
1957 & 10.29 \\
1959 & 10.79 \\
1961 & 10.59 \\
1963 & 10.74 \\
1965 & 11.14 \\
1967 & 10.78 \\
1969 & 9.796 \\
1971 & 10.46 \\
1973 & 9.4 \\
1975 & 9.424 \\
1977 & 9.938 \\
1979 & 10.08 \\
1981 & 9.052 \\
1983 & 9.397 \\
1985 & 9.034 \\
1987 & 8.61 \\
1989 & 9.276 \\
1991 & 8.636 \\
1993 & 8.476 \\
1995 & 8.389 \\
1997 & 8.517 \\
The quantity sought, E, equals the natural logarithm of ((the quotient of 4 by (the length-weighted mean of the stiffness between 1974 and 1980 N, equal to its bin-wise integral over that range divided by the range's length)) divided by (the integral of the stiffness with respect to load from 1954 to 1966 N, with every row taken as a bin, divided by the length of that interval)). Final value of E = -3.26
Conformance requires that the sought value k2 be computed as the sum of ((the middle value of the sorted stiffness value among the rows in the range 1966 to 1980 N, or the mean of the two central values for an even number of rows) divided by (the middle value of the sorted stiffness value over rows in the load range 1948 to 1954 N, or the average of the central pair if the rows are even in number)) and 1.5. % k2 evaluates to 2.47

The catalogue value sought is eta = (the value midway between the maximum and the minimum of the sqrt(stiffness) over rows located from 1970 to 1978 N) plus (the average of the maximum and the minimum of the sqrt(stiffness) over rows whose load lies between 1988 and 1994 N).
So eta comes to 6.13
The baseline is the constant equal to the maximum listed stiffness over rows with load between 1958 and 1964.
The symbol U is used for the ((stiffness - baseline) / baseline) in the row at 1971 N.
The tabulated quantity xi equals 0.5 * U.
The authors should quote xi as -0.015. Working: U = -0.03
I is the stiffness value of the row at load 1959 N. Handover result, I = 10.79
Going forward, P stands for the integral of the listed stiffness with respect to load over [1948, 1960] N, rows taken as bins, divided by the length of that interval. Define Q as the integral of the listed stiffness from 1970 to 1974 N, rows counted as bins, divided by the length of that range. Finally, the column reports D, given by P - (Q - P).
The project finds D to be 11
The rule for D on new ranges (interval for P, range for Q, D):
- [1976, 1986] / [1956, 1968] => 8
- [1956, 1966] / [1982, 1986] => 12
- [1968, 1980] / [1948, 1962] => 9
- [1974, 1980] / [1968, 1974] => 10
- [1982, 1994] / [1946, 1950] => 8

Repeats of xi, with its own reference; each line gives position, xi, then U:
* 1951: -0.009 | -0.02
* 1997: -0.105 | -0.21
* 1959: 0.000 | 0.00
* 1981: -0.081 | -0.16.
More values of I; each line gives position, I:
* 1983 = 9.397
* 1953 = 9.811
